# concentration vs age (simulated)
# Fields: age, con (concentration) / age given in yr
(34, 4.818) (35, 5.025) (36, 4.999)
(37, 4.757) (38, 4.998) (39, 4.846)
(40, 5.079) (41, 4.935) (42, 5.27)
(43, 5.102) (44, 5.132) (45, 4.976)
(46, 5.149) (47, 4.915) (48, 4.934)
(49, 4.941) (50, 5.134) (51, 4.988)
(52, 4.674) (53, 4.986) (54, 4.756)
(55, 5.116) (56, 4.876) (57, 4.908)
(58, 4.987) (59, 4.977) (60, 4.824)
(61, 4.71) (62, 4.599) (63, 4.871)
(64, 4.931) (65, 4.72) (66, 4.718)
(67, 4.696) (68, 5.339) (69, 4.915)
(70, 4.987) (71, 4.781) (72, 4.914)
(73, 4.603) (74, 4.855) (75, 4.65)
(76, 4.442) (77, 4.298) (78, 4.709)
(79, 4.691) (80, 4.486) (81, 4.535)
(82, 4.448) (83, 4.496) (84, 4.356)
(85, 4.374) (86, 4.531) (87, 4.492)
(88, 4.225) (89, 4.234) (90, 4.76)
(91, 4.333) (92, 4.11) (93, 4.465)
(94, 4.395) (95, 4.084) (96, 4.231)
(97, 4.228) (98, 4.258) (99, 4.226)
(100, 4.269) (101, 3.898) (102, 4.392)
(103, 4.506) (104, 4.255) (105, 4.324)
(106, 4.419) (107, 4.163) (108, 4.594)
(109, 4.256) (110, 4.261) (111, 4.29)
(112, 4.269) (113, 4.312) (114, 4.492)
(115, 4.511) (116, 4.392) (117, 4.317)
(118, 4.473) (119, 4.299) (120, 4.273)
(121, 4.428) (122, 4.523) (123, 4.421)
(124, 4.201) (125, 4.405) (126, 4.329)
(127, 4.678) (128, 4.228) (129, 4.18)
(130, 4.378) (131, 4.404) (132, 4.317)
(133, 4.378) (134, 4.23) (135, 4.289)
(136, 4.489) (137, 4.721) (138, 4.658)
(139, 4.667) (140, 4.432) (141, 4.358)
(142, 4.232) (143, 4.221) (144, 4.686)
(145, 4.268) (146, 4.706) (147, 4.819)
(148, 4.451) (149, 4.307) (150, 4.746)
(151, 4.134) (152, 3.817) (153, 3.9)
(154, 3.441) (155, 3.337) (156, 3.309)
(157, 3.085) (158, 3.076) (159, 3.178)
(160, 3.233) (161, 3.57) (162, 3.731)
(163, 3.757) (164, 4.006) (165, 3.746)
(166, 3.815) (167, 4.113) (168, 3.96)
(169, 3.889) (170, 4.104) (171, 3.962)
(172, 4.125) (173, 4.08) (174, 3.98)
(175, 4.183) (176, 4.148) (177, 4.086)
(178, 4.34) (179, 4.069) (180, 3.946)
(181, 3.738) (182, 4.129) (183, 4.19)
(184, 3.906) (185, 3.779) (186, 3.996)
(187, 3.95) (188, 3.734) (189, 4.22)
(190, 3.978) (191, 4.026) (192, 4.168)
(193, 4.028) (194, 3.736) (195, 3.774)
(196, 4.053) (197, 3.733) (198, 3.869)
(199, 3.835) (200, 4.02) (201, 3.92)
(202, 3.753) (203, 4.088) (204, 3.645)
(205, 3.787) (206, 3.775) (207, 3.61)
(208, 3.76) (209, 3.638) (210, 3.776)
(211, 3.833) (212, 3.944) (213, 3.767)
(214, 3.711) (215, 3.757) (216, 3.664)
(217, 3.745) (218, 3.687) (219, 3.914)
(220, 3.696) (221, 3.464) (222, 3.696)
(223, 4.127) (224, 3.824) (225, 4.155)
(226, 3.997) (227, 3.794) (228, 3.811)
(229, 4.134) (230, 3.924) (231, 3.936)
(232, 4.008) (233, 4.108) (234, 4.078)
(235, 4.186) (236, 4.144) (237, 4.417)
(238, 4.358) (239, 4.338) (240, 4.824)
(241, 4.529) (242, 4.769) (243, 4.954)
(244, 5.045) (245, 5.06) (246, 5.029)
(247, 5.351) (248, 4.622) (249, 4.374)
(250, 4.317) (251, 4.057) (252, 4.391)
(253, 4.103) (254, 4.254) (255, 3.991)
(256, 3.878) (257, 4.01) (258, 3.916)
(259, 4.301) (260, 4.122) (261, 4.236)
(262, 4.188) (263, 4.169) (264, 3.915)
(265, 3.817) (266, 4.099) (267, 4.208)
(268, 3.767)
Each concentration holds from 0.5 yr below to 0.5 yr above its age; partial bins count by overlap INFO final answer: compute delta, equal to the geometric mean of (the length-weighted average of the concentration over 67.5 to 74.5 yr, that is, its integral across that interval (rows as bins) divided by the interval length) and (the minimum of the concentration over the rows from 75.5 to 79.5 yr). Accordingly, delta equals 4.60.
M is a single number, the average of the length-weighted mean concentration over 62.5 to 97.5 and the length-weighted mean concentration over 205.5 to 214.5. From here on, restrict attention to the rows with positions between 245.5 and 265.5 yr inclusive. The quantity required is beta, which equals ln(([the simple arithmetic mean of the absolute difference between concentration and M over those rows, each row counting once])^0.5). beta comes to -0.68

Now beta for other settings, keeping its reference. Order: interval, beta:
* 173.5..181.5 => -0.95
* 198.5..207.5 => -0.54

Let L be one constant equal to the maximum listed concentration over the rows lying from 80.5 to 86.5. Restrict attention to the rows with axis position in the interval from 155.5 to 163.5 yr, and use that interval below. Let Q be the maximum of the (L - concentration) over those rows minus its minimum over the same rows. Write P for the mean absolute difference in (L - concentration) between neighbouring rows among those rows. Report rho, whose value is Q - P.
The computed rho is 0.55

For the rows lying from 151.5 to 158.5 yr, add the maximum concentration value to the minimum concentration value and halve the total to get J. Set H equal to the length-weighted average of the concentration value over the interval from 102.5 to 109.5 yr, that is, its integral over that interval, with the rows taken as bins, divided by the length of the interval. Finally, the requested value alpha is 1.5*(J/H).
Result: 1.20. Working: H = 4.36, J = 3.5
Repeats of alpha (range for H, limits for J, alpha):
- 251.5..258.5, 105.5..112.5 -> 1.61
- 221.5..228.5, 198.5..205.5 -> 1.48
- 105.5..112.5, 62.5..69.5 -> 1.74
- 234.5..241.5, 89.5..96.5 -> 1.51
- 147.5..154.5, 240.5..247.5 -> 1.80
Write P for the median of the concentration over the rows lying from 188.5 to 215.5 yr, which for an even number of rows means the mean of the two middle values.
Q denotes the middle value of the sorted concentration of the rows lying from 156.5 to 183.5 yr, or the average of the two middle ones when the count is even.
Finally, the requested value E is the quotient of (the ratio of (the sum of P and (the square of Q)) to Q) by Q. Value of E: 1.241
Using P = 3.8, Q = 3.96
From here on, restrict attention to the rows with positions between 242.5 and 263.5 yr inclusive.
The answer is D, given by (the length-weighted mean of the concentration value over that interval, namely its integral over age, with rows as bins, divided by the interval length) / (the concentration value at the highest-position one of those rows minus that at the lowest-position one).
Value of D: -6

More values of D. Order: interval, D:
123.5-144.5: 9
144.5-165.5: -7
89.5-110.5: -9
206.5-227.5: 21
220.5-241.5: 4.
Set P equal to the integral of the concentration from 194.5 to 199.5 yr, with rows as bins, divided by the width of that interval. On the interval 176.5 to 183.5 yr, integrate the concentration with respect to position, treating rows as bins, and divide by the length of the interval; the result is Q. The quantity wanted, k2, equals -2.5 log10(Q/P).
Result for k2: -0.06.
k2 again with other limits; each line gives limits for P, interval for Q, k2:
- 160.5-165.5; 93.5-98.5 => -0.13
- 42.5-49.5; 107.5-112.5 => 0.16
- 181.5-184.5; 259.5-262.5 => -0.03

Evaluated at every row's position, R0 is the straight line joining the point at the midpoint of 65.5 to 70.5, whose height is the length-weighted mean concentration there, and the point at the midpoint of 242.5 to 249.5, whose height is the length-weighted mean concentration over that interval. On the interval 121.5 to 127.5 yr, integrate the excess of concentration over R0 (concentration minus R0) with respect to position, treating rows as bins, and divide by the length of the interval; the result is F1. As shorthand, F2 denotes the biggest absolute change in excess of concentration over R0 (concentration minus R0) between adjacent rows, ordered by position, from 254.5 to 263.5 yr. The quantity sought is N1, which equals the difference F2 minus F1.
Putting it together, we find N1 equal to 0.89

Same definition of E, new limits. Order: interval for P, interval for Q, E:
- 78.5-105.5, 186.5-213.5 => 1.296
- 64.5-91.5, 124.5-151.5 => 1.240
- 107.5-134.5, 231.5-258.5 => 1.230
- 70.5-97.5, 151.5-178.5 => 1.295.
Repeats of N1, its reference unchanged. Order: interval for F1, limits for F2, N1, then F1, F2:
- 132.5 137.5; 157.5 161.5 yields 0.84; -0.51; 0.34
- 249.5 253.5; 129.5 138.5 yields 0.93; -0.70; 0.23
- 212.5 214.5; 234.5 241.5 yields 1.67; -1.18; 0.49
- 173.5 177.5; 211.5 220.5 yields 1.05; -0.82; 0.23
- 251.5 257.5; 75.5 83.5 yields 1.23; -0.81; 0.41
